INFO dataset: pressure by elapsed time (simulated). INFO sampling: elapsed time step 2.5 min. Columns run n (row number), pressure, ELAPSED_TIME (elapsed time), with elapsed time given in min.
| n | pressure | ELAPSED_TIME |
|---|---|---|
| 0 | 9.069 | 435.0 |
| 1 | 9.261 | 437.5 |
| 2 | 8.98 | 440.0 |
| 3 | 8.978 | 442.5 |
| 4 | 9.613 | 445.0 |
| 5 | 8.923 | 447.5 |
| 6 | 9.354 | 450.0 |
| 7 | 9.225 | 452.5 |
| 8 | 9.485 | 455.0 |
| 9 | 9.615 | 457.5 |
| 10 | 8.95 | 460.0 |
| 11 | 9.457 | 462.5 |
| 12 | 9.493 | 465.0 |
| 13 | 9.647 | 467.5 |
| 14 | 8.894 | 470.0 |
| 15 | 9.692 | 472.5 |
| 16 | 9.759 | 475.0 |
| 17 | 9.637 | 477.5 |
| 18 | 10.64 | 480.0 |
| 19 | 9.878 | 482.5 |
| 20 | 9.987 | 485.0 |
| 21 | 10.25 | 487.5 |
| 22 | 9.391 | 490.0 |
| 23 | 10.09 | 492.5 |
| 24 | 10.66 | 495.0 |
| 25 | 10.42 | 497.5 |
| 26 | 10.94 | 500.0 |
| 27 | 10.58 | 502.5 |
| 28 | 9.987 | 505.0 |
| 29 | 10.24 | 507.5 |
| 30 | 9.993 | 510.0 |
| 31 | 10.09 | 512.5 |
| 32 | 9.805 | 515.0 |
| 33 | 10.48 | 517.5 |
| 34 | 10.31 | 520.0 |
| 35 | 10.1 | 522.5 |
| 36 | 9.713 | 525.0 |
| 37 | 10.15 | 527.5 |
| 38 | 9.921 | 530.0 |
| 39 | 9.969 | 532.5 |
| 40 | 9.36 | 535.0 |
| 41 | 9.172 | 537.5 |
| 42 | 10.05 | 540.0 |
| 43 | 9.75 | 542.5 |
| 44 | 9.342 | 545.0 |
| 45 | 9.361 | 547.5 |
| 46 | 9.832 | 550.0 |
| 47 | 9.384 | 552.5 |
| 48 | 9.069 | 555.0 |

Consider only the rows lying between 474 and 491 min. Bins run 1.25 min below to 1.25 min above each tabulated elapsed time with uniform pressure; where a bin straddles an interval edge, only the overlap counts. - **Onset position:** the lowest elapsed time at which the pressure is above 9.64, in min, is 475.0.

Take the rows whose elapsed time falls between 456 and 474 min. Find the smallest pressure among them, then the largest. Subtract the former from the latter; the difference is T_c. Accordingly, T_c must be 0.80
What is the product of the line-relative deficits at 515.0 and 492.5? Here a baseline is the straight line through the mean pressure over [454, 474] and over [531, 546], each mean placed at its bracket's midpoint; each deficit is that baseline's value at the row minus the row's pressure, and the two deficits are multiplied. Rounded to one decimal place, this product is 0.2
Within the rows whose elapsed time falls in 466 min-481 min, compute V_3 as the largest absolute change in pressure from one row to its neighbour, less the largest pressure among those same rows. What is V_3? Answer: -9.6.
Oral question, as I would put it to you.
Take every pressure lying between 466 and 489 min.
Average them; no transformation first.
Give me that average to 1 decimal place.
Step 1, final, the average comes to 9.8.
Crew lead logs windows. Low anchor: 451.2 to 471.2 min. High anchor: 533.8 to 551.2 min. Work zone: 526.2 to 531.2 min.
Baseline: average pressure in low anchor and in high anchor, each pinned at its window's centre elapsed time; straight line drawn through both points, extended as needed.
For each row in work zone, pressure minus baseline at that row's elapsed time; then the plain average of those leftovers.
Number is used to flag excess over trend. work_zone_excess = 0.5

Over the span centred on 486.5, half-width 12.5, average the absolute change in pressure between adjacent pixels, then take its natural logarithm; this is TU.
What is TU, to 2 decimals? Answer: -0.67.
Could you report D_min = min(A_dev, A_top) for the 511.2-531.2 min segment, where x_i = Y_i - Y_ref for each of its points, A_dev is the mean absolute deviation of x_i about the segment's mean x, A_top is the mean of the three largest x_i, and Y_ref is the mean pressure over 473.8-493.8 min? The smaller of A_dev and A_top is 0.2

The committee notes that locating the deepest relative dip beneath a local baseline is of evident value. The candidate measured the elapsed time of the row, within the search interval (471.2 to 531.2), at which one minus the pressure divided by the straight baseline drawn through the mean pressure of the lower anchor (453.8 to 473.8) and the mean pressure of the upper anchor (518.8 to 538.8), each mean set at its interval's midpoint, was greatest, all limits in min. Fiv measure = 490.0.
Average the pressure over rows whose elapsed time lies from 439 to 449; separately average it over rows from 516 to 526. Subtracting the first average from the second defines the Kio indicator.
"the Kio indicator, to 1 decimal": 1.0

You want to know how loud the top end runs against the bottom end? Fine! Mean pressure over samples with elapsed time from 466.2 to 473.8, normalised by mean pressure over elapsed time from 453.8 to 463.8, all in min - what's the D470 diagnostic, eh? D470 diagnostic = 1.00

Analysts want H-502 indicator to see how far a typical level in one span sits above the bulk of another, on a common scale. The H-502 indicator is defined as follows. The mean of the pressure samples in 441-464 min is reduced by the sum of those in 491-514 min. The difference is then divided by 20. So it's -4.19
